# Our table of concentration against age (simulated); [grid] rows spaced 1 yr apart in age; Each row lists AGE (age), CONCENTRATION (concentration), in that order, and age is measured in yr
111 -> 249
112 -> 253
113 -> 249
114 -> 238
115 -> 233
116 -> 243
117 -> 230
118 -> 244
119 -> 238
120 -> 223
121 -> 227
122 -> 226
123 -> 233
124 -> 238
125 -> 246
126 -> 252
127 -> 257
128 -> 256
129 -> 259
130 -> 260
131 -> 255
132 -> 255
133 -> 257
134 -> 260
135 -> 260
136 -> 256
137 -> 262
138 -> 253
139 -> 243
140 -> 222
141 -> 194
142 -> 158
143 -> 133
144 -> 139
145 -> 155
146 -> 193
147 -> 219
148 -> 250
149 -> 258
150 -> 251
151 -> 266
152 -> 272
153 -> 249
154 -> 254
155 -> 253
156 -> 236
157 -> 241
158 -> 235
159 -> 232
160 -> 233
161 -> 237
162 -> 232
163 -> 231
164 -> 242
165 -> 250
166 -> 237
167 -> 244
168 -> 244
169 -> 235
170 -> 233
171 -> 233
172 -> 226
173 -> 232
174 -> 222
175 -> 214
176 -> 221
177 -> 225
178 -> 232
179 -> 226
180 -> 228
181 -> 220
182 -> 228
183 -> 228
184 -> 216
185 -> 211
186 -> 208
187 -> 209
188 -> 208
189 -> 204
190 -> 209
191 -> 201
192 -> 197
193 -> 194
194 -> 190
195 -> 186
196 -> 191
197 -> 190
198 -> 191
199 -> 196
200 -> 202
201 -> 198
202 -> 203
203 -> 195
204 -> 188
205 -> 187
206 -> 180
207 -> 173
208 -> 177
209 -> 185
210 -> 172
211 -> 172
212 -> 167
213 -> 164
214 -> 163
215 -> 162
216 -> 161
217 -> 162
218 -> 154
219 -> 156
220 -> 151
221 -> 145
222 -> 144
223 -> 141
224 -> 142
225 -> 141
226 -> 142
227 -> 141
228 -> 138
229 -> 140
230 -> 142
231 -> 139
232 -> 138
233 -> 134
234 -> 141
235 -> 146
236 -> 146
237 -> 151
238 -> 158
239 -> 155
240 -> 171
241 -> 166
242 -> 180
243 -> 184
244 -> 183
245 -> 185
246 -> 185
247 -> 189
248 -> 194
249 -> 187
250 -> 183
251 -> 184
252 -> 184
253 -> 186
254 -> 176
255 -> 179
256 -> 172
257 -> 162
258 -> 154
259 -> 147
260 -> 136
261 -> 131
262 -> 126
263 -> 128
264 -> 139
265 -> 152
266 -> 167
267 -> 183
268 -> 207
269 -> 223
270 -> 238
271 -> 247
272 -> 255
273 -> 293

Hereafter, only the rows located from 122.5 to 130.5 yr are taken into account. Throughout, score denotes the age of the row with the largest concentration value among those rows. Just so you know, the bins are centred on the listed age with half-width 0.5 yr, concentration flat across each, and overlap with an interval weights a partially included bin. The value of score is 130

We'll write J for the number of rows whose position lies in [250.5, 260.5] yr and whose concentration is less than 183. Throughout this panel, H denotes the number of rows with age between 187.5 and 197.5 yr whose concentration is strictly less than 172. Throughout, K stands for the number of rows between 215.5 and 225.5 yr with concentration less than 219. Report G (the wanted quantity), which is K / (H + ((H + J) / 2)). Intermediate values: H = 0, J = 7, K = 10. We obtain 2.9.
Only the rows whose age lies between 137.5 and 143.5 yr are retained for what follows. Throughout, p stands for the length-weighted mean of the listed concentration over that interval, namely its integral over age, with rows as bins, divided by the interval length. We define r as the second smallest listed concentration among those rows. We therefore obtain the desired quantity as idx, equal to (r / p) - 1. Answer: -0.212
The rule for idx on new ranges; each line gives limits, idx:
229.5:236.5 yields -0.020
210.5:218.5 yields -0.013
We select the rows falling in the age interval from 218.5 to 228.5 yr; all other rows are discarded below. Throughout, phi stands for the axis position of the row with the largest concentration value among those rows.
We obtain 219 yr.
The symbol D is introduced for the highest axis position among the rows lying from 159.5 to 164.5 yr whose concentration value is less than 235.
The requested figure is 163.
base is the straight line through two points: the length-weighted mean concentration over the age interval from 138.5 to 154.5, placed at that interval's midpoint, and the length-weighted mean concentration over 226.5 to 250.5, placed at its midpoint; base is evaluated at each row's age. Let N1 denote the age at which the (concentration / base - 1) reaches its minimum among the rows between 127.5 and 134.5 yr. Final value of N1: 128 yr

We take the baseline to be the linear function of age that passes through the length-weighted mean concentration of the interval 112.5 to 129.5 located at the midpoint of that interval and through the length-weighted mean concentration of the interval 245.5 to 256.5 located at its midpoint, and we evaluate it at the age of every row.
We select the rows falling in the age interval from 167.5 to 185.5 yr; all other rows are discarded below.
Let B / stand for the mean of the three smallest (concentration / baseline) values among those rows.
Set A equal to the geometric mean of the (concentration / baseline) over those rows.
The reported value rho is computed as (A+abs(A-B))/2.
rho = 0.55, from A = 1.05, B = 1.00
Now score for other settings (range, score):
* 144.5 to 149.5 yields 149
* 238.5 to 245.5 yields 245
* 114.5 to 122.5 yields 118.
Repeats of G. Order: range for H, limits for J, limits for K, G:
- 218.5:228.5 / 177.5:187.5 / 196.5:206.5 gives 0.7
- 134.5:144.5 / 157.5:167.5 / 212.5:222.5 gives 2.2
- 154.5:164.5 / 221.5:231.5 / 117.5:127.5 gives 0.0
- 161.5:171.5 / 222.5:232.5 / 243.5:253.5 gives 2.0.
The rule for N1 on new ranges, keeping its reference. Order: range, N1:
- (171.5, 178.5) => 175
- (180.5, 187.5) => 186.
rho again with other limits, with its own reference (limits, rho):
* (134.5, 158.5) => 0.66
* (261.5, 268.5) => 0.51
